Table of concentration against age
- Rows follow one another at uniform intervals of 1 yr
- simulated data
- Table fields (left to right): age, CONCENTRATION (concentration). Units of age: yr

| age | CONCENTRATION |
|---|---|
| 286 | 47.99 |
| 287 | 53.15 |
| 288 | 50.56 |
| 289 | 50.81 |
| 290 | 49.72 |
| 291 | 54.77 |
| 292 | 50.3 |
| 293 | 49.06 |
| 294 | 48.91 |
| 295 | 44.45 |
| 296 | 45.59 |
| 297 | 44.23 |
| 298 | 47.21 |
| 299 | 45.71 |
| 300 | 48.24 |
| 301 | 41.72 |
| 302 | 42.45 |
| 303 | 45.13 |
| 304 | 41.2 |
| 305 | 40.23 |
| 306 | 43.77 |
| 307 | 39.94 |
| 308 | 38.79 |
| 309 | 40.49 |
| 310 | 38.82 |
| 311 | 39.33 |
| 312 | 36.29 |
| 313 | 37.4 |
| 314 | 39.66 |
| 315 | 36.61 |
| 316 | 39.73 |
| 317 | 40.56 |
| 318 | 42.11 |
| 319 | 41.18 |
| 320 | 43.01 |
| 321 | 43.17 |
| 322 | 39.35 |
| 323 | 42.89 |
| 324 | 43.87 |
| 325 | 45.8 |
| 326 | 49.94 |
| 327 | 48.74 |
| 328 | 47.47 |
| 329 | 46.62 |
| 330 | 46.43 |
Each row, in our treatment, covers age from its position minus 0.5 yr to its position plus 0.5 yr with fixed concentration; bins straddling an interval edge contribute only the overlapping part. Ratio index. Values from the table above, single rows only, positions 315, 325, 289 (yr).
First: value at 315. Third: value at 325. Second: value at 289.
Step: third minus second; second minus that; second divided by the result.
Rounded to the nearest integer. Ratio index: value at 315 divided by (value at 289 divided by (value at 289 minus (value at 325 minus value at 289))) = 40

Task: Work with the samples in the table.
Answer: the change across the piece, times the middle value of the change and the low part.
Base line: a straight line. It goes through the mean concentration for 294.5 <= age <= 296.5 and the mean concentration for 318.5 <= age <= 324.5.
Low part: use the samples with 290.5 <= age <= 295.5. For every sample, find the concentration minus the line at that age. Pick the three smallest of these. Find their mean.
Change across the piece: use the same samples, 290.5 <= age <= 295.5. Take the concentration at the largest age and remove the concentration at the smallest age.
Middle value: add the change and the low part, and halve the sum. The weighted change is 41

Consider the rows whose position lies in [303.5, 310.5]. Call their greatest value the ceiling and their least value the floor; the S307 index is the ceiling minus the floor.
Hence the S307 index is 5.0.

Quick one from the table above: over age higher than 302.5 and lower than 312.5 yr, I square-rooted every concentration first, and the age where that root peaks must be 303 yr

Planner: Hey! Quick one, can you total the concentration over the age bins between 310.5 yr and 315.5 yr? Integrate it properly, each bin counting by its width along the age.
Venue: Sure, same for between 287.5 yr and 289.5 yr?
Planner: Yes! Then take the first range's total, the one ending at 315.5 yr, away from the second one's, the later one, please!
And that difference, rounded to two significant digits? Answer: -88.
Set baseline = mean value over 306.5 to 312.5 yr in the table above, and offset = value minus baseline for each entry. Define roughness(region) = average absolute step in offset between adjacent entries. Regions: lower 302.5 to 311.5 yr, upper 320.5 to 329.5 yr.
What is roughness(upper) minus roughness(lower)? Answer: 0.1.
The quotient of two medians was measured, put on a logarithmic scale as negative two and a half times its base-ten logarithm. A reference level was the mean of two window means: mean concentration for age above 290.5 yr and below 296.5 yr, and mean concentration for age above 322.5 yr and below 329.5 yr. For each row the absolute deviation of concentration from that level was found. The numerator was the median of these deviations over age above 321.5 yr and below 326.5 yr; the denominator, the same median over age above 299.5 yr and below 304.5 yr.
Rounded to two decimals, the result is 0.35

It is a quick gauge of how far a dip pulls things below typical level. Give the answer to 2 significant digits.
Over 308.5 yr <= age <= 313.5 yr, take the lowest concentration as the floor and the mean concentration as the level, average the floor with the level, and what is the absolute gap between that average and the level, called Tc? 1.1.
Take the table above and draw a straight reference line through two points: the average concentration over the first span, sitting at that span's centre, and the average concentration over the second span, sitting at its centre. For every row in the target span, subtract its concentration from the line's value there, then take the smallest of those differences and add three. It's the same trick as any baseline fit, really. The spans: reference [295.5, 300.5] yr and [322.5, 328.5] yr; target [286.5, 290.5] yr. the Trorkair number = -4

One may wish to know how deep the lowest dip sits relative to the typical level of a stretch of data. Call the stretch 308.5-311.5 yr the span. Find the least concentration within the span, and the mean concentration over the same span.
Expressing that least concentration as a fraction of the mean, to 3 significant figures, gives 0.982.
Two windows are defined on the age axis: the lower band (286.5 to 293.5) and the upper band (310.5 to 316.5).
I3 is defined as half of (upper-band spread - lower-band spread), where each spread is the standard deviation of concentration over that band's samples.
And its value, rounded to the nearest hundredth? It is -0.22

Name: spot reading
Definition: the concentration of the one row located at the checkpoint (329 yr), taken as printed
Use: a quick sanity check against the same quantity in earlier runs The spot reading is 46.62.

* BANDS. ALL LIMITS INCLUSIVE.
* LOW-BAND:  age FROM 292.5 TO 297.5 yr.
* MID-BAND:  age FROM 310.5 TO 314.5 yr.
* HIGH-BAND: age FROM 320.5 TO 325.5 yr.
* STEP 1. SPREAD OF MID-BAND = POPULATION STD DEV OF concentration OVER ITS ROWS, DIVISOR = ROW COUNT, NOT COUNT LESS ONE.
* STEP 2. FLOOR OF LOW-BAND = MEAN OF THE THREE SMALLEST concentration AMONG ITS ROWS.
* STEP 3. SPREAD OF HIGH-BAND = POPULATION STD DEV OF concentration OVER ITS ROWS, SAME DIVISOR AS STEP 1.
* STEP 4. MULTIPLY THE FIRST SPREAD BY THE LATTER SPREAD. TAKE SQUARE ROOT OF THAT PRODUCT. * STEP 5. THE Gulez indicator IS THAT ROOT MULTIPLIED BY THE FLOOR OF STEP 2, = 76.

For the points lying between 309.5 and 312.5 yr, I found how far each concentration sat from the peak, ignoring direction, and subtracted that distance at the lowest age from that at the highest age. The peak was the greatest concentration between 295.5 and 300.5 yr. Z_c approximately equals 2.5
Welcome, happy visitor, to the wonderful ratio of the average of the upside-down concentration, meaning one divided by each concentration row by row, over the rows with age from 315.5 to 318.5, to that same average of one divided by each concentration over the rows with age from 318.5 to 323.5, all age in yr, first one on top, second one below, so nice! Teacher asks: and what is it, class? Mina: 1.03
